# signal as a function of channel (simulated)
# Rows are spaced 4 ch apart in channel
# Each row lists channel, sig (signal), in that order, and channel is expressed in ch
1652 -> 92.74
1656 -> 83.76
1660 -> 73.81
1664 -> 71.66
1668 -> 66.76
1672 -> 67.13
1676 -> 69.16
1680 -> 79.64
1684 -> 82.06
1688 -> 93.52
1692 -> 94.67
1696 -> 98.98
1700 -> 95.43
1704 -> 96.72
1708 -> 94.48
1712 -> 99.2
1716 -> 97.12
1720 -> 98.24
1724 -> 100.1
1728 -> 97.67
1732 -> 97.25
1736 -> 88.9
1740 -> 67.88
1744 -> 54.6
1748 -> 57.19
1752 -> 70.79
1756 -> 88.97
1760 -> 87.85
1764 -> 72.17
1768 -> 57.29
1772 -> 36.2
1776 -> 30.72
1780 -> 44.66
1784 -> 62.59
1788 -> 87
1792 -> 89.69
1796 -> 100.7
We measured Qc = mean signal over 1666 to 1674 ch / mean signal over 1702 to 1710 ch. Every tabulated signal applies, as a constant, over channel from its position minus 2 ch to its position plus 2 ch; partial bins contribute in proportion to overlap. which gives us 0.70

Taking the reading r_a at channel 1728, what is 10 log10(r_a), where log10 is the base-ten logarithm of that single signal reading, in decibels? 19.9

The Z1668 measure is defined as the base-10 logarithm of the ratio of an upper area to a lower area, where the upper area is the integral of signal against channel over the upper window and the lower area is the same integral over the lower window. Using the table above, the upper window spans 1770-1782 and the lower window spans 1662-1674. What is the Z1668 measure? -0.27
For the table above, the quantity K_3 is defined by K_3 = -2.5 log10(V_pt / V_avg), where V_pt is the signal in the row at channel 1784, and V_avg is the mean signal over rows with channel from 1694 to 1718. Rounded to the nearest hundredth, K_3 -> 0.48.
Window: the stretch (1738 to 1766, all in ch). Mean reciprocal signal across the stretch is 0.014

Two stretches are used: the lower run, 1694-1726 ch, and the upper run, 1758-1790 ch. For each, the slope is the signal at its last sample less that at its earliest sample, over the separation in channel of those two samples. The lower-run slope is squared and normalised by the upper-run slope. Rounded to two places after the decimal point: -0.05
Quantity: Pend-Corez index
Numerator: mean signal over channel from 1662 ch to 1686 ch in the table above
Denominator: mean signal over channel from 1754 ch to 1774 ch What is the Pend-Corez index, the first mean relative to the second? 1.1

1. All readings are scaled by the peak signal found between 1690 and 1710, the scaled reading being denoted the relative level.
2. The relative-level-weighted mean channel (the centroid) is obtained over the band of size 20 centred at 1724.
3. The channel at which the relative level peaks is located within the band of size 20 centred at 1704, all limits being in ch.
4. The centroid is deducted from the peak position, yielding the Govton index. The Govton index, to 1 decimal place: -12.0 ch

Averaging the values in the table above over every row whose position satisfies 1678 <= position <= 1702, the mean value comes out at 91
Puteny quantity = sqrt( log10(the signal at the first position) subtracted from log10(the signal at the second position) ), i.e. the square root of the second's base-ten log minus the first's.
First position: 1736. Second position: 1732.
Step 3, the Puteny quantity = 0.2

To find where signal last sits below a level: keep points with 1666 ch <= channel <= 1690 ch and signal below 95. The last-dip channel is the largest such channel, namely 1688 ch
